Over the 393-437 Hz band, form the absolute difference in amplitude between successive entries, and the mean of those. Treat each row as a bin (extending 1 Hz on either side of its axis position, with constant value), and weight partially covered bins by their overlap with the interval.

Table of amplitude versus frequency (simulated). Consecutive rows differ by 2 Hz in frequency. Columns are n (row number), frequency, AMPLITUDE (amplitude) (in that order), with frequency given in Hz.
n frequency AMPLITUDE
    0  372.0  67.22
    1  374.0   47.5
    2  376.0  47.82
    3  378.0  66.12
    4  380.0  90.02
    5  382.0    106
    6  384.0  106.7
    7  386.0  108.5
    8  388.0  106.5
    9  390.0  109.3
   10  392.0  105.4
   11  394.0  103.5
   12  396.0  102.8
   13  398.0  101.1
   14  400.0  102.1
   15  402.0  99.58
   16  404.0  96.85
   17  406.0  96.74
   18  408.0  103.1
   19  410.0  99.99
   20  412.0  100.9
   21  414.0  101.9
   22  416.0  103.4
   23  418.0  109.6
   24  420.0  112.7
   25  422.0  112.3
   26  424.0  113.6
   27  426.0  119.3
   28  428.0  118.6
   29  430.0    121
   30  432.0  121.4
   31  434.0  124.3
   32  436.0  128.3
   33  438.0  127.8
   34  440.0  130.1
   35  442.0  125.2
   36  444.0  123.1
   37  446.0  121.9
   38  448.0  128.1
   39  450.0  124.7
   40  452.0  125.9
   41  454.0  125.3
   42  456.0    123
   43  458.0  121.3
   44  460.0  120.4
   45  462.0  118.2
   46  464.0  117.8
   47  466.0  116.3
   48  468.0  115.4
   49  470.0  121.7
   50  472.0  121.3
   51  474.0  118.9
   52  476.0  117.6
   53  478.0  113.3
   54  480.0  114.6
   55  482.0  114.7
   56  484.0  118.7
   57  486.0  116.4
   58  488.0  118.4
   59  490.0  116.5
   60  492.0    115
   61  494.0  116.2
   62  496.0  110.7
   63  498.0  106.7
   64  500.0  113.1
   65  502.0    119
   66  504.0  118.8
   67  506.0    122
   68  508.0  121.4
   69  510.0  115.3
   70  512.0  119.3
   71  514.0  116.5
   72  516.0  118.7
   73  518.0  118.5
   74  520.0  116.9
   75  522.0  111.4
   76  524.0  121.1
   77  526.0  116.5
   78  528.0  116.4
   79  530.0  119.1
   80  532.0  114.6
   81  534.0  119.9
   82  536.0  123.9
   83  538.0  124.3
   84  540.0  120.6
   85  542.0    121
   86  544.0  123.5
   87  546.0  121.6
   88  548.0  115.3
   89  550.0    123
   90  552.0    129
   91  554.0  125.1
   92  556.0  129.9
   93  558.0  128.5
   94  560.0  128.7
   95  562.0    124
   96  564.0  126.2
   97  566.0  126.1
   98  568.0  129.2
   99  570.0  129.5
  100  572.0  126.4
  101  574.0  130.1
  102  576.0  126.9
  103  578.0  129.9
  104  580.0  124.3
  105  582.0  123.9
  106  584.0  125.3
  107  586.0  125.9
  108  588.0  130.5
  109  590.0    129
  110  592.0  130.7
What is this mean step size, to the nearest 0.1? 2.3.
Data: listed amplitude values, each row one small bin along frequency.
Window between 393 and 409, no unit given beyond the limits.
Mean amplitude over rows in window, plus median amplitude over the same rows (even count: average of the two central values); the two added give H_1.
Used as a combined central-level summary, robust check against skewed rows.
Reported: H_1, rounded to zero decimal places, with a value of 202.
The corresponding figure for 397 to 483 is 234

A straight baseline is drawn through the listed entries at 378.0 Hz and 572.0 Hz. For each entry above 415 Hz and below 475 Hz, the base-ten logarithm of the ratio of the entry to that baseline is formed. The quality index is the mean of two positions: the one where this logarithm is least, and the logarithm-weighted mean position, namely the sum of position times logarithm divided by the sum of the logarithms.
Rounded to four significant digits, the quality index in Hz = 455.3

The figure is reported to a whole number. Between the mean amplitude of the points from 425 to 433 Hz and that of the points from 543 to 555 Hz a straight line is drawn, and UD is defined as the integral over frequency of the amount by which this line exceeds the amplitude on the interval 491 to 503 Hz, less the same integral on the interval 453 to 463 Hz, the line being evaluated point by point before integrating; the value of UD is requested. 108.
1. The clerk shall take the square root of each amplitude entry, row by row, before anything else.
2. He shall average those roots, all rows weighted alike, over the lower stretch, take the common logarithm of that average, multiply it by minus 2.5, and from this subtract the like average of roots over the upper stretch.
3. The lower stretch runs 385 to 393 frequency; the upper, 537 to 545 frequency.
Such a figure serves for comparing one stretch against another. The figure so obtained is -13.60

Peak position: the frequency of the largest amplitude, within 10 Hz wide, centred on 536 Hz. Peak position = 538.0 Hz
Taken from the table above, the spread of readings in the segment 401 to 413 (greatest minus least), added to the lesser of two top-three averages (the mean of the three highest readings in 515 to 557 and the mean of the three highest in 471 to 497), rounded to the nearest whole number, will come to 126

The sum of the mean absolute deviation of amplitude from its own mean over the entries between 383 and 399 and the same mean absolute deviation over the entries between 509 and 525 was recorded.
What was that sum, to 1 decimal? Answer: 4.5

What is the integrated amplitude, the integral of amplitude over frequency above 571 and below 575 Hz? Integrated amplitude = 513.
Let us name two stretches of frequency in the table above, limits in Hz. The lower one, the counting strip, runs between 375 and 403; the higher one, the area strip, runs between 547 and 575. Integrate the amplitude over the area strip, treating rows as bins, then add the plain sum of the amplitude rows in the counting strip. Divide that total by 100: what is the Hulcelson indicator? 49.0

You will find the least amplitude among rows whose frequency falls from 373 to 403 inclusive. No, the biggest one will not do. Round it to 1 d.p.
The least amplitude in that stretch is 47.5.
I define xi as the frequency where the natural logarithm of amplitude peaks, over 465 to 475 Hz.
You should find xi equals 470.0 Hz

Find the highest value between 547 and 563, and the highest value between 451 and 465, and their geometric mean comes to 128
